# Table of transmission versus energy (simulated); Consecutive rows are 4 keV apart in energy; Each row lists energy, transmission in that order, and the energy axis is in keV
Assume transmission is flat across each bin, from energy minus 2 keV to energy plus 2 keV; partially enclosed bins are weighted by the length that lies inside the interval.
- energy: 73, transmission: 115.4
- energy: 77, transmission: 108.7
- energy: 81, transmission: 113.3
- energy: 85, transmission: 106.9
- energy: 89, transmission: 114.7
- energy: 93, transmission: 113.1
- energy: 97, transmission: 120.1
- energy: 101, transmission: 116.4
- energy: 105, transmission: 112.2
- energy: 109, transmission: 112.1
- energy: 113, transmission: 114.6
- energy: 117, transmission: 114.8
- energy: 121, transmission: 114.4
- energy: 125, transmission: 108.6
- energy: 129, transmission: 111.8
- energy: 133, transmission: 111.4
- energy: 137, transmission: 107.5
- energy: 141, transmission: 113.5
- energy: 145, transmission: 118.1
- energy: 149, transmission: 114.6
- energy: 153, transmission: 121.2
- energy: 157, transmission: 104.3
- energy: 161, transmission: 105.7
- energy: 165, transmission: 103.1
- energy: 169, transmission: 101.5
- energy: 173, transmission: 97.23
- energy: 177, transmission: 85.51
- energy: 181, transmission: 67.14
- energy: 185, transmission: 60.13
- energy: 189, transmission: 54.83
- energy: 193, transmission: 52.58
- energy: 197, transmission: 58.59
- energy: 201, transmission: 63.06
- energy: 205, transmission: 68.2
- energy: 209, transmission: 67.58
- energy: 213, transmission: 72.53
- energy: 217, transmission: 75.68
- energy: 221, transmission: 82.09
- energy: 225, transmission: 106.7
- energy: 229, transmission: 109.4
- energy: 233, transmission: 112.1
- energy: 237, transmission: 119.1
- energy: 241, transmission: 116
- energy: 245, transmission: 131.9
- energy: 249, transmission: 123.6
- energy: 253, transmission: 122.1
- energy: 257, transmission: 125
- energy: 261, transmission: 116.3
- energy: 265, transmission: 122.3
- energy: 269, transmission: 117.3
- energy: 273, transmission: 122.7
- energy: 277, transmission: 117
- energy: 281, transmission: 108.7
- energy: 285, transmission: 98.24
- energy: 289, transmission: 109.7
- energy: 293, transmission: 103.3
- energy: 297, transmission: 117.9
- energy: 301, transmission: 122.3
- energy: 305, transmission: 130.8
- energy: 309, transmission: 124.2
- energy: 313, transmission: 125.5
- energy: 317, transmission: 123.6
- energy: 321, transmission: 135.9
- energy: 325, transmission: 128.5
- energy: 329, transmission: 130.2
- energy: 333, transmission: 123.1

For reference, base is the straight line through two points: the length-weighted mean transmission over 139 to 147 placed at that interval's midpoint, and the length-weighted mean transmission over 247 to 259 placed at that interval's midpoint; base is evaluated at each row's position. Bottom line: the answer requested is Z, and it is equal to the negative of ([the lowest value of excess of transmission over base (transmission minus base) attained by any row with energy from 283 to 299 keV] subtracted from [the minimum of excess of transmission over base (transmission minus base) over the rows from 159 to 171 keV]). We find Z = -11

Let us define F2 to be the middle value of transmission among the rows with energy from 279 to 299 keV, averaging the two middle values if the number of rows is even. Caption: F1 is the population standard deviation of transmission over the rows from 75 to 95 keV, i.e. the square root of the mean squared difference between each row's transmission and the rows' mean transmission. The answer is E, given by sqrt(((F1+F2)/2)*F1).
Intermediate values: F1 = 3.0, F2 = 109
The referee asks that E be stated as 13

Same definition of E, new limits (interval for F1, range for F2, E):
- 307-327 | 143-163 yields 16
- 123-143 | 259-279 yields 11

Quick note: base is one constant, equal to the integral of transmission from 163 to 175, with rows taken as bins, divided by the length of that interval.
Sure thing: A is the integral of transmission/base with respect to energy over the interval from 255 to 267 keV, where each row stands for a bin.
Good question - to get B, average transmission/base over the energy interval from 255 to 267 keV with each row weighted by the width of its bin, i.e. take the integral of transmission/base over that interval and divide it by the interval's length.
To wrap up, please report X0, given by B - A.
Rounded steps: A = 14.5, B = 1.20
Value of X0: -13.3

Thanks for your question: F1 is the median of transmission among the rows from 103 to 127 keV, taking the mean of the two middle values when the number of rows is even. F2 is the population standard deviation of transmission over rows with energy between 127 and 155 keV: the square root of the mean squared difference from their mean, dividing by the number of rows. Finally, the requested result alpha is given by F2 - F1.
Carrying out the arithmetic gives -109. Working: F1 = 113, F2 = 4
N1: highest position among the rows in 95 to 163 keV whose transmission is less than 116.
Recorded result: 161 keV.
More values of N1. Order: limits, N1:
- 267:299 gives 293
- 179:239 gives 233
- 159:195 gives 193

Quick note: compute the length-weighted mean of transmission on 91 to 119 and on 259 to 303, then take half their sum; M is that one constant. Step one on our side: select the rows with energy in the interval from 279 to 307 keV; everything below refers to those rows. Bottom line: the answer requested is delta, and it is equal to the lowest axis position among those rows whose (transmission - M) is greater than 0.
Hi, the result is 297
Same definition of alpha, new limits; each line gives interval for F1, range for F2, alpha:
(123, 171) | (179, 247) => -85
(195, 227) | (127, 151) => -67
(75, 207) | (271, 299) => -101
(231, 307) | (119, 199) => -95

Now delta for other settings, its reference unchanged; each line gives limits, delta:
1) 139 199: 145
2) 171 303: 237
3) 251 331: 253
